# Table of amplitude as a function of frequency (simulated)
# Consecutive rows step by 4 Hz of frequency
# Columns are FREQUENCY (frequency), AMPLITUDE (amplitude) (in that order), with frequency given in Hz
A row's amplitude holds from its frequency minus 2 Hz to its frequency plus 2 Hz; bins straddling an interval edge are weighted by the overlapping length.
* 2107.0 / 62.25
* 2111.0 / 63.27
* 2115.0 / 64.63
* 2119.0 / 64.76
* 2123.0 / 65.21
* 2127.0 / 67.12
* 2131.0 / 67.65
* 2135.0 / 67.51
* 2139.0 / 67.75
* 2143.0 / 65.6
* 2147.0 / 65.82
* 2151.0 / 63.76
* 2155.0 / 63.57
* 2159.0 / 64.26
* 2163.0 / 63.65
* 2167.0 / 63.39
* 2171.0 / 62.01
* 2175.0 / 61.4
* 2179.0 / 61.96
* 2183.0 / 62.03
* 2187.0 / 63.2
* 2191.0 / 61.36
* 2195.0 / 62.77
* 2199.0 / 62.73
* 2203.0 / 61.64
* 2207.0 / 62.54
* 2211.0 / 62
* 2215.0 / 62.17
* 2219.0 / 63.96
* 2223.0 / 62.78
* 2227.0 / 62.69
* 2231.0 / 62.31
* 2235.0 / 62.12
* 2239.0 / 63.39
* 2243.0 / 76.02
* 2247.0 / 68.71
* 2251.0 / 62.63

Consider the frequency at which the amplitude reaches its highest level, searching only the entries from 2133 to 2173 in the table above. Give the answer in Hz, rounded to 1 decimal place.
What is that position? 2139.0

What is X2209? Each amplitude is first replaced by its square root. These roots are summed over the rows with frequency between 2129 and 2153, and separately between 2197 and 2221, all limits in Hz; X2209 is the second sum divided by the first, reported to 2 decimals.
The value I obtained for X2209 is 0.97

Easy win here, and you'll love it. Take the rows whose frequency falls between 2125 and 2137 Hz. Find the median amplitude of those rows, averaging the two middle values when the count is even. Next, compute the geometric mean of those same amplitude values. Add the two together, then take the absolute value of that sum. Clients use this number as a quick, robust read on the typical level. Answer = 135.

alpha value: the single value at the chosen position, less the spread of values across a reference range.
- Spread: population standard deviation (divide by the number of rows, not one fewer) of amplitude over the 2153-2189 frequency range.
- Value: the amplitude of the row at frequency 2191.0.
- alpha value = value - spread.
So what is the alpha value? 60.4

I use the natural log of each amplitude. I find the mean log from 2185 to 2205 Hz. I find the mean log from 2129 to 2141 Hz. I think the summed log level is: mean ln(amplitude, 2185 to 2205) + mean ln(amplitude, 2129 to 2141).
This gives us 8.347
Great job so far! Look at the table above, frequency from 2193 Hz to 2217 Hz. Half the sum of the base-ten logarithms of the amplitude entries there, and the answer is 5.38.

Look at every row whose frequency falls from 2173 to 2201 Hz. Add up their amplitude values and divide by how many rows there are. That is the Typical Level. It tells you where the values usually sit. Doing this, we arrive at 62.2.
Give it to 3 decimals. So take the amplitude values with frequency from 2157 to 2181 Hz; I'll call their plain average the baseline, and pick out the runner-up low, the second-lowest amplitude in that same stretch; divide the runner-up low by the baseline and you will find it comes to 0.987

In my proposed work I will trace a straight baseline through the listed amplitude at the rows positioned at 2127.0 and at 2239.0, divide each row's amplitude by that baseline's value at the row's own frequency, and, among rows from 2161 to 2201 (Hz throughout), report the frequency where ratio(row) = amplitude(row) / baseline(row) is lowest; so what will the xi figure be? 2175.0 Hz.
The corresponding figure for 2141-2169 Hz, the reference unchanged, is 2155.0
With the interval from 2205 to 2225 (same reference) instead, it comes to 2211.0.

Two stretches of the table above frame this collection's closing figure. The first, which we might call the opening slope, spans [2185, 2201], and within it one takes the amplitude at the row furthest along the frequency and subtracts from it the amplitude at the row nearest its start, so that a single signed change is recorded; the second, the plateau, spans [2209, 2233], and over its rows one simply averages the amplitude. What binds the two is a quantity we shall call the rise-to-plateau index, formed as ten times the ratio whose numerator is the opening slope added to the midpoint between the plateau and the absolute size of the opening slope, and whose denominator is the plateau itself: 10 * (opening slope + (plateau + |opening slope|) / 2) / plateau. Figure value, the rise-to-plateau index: 4.96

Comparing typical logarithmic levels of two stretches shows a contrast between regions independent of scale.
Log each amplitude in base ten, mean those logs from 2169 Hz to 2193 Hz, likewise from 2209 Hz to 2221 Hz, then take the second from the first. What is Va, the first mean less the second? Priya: -0.0050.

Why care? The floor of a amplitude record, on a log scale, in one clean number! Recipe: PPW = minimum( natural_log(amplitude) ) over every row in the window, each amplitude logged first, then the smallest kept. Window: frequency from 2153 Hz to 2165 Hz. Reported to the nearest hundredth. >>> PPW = 4.15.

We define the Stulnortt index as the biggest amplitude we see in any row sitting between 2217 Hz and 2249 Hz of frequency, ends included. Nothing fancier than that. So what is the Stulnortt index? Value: 76.02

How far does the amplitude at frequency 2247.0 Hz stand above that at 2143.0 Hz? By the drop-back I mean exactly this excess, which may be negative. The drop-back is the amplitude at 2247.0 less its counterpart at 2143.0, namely 3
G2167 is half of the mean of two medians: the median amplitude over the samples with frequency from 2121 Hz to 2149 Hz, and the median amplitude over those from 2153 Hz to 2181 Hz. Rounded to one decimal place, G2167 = 32.6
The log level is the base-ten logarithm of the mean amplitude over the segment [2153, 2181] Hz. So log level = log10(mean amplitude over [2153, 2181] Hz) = 1.80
